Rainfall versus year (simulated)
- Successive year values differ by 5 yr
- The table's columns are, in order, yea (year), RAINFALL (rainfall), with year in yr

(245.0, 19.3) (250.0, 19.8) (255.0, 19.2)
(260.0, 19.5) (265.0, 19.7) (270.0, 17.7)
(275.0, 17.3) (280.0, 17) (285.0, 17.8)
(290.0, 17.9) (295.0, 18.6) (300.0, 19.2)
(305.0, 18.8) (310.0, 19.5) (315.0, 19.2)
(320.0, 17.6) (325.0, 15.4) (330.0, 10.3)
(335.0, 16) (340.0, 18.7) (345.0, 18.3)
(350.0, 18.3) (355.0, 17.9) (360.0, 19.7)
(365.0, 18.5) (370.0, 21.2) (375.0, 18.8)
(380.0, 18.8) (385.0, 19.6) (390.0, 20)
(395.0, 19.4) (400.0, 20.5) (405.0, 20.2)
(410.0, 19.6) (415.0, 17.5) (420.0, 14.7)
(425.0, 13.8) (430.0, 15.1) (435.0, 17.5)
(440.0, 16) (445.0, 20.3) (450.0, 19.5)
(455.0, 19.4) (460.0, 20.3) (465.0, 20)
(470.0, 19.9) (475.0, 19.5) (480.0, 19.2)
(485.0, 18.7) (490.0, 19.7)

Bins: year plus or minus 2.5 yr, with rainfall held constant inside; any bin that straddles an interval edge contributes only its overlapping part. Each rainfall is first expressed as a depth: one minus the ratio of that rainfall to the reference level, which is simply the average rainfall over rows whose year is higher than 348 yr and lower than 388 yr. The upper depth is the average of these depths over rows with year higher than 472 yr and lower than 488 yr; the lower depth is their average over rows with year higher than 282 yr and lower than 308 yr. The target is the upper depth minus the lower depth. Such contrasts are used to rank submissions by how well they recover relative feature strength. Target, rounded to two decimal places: -0.04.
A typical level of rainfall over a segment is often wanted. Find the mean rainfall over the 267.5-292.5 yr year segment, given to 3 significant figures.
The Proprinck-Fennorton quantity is 17.5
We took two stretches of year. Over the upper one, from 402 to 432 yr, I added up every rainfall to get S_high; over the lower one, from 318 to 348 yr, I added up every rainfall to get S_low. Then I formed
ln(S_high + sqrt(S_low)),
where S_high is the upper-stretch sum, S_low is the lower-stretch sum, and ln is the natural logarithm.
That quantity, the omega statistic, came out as 4.707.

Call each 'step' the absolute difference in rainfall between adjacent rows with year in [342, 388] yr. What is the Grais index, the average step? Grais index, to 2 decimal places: 1.16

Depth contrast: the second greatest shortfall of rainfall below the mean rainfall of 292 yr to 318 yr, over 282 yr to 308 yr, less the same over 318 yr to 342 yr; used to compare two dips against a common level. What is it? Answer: -2.5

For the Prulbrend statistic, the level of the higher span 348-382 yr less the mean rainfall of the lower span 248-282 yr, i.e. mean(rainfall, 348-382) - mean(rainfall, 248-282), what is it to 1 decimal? 0.4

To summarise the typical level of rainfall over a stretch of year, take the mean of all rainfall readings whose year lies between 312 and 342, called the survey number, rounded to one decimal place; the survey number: 16.2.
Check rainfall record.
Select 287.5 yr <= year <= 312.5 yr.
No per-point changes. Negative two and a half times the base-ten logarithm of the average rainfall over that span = -3.19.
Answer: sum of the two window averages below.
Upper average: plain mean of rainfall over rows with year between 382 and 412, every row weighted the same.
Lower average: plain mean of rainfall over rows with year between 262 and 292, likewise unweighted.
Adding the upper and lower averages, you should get 37.8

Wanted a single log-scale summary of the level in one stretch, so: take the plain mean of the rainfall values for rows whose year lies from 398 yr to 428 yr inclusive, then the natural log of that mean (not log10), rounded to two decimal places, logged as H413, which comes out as 2.87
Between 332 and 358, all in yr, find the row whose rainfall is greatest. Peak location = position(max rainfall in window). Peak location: 340.0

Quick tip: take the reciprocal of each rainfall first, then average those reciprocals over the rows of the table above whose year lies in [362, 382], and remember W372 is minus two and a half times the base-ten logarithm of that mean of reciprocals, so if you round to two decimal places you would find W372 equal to 3.21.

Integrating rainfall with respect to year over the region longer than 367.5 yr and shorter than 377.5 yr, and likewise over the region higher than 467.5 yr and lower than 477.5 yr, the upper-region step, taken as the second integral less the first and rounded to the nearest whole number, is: -3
